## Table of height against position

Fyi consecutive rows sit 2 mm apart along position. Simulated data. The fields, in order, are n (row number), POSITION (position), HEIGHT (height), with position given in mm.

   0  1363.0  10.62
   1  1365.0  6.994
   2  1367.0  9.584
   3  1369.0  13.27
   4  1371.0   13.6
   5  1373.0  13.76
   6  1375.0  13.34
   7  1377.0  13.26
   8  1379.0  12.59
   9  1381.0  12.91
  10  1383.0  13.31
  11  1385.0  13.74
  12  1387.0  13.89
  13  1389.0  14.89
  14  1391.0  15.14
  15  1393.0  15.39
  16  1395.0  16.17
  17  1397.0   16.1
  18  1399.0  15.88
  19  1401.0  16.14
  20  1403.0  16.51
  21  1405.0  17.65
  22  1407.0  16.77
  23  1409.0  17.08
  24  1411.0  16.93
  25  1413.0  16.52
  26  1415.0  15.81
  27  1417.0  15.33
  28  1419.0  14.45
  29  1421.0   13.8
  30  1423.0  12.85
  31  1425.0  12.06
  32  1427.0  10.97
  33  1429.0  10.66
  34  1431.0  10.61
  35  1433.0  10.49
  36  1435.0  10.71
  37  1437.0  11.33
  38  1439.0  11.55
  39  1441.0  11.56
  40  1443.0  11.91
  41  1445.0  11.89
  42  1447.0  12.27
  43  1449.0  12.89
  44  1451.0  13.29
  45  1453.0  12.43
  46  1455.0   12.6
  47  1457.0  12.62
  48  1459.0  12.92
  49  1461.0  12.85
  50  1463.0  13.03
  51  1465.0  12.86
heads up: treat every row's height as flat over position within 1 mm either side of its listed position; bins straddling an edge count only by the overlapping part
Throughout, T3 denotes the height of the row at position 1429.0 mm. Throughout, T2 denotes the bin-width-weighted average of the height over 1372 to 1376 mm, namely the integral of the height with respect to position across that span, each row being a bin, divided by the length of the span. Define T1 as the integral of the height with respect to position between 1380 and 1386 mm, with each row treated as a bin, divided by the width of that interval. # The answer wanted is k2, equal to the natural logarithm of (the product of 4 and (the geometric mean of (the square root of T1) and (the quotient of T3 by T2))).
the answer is 1.91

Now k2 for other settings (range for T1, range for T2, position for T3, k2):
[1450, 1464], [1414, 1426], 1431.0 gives 1.88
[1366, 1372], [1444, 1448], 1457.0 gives 2.03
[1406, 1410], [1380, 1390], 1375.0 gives 2.08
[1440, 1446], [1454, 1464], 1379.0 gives 1.99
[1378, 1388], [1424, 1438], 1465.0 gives 2.11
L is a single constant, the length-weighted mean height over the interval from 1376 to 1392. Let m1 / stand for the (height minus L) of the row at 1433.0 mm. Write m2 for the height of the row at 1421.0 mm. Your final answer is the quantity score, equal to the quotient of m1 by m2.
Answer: -0.23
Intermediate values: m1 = -3.2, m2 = 13.8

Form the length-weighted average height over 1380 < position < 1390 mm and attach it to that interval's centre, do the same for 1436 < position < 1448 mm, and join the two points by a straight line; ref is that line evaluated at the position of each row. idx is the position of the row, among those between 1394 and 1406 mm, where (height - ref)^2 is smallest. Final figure 1399.0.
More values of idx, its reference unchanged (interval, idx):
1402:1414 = 1403.0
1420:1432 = 1425.0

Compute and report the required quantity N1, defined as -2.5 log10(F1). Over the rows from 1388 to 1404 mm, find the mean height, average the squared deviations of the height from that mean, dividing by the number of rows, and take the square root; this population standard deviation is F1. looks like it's 0.68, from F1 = 0.53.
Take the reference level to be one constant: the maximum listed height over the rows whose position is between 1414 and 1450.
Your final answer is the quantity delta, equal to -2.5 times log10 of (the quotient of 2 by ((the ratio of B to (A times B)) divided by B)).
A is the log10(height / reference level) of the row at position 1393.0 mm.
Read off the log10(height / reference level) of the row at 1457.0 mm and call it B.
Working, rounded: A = -0.01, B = -0.10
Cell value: 6.6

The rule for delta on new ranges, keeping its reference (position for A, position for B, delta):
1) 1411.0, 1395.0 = 8.1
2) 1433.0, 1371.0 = 4.1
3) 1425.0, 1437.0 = 3.7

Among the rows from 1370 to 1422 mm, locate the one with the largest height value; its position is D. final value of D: 1405.0 mm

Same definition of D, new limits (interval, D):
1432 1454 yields 1451.0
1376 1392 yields 1391.0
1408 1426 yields 1409.0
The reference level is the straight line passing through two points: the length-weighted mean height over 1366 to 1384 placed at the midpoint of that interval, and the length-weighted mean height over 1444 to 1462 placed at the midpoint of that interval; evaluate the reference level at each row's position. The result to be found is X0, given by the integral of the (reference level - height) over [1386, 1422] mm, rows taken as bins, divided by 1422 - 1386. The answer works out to -3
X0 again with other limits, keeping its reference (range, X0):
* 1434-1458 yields 1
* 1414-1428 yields -1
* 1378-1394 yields -1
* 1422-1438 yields 1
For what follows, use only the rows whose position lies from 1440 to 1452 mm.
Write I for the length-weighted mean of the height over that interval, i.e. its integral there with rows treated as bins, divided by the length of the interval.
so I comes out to 12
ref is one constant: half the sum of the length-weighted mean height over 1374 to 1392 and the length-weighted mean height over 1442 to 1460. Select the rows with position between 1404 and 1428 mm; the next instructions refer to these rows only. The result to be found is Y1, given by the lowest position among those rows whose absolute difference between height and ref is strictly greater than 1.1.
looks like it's 1405.0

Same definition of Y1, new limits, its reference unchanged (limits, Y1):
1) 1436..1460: 1437.0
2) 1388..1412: 1389.0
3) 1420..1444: 1427.0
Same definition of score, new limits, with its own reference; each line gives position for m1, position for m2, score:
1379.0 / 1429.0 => -0.11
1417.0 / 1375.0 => 0.12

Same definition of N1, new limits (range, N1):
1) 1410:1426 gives -0.53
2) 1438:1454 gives 0.58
